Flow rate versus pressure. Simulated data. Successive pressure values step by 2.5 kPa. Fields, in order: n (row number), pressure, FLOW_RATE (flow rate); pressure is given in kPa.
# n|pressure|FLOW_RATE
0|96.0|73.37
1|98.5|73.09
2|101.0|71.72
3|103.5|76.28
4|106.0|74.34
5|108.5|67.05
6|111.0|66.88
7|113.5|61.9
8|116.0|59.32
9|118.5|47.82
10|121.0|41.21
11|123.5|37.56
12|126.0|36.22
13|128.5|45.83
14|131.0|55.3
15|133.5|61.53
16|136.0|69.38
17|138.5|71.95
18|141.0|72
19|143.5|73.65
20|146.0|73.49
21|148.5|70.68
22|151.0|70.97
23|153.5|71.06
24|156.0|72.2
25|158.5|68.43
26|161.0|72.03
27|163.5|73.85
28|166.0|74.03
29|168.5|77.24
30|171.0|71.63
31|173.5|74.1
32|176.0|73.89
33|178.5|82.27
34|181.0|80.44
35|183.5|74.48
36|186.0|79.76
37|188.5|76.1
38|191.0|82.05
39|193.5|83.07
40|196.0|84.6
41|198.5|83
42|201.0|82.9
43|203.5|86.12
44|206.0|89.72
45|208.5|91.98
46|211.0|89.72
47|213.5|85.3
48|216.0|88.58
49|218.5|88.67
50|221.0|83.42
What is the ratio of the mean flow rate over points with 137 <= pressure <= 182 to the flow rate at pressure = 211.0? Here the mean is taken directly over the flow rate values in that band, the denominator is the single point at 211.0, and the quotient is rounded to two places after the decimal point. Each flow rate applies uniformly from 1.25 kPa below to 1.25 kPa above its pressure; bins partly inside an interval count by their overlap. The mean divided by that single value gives 0.82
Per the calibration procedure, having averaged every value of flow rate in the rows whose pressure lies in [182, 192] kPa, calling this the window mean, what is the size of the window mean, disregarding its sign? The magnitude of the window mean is 78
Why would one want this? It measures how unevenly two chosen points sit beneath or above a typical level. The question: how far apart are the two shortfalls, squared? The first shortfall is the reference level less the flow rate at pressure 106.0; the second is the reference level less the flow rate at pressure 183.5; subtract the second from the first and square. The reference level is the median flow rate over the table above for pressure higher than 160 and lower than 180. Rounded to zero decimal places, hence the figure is 0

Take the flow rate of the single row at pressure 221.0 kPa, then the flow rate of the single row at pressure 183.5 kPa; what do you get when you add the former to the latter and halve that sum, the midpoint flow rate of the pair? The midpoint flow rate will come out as 79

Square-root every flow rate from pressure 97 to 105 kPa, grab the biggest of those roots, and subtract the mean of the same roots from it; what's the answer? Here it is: 0.15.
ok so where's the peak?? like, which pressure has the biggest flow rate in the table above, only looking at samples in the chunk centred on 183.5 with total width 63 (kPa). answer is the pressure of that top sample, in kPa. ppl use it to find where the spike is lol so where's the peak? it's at 208.5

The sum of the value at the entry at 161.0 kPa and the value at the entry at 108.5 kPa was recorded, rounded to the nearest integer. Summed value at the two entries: 139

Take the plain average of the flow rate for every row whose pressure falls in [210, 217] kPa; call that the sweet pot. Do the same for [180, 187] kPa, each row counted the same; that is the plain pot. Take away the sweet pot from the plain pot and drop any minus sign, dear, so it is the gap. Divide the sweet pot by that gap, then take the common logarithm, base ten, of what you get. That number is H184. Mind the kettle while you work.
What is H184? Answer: 0.96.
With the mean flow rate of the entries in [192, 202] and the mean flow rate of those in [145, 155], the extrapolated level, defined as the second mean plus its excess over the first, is 60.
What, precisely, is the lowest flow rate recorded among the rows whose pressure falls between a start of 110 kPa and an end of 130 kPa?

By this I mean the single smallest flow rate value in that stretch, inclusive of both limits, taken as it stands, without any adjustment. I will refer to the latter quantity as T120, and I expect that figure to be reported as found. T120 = 36.22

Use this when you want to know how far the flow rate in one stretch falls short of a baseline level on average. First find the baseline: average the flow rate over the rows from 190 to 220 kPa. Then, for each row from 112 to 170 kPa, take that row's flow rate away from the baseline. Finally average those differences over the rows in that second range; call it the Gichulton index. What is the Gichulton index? 23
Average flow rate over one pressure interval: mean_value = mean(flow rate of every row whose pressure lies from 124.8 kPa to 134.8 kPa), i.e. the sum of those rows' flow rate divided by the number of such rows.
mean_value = 50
